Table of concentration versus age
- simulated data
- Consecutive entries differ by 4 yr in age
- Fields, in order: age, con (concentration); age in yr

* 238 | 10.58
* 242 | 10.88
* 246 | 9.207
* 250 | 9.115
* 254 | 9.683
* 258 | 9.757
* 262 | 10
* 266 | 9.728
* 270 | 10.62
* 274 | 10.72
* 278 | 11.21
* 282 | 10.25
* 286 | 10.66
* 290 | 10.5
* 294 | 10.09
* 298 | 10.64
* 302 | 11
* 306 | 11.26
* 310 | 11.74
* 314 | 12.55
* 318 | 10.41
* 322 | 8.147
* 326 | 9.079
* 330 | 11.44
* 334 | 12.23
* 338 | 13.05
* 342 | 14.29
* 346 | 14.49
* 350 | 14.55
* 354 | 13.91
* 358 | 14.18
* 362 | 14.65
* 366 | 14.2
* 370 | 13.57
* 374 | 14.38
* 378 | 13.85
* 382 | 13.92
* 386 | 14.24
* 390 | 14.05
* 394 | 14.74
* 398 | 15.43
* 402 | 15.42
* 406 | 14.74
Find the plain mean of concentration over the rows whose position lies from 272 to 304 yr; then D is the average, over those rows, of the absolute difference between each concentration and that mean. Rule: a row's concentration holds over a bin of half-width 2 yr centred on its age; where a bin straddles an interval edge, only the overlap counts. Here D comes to 0.3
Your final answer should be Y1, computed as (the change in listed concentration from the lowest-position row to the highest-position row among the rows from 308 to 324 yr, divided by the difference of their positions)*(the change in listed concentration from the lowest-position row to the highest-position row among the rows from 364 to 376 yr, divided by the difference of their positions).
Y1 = -0.0067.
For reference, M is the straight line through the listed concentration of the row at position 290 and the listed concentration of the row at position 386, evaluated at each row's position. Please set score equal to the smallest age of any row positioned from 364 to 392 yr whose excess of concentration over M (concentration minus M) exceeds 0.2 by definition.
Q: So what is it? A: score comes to 366 yr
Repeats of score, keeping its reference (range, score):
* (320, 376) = 338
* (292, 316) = 310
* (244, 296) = 246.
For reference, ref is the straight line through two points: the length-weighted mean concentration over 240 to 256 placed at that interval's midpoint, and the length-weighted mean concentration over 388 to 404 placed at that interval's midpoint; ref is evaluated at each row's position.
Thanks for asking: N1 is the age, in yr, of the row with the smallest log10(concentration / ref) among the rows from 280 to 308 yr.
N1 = 294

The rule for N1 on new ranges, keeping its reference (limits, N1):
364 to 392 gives 390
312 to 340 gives 322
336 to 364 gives 338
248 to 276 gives 250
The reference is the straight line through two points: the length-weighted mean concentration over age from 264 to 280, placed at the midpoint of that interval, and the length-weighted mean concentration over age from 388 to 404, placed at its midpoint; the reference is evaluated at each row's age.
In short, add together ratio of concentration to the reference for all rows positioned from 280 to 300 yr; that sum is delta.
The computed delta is 4.7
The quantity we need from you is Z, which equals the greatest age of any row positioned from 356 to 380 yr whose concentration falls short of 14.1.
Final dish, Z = 378 yr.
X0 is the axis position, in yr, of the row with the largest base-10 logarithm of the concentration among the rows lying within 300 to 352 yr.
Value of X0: 350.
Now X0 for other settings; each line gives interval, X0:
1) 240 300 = 278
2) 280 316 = 314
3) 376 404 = 398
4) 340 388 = 362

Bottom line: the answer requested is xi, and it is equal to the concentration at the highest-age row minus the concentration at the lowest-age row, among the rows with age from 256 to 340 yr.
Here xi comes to 3.3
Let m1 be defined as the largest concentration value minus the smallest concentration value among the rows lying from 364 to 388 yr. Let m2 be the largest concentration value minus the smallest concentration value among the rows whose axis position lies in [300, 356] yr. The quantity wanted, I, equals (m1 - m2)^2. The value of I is 31.3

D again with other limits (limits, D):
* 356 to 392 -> 0.2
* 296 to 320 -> 0.6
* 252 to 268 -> 0.1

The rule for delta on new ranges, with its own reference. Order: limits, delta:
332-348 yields 4.2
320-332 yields 2.3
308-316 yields 2.0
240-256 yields 4.0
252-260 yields 1.9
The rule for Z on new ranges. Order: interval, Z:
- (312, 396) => 390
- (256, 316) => 314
